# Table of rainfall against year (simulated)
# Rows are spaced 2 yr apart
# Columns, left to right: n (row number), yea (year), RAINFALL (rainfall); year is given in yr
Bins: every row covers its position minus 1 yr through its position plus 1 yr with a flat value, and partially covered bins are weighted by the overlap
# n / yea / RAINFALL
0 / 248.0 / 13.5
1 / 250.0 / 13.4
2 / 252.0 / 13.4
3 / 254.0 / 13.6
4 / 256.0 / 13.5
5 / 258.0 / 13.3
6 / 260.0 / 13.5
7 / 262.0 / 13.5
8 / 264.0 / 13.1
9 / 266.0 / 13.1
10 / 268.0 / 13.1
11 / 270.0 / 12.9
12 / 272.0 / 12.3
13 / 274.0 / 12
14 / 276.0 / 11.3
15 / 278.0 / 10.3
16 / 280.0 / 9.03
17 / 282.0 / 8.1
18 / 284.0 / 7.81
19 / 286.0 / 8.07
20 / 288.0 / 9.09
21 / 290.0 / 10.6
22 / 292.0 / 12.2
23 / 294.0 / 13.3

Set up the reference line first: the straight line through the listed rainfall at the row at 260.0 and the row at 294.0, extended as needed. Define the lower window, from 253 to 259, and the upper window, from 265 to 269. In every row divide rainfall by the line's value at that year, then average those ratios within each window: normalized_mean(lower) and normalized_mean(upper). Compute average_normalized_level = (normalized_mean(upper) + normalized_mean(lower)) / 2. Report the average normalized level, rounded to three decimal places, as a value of 0.985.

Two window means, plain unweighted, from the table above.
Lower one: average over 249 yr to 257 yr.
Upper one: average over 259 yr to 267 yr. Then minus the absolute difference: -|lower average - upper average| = 0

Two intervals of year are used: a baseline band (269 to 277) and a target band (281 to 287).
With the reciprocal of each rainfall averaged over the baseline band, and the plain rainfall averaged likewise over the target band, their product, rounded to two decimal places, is 0.66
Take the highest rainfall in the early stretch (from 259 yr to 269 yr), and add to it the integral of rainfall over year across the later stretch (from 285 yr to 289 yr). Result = 48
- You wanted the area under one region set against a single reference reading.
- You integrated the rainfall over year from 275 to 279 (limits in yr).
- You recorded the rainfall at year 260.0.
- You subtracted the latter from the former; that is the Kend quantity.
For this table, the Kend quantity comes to 30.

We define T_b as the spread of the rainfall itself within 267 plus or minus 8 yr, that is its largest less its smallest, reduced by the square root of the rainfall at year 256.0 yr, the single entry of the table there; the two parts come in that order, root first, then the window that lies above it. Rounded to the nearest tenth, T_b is -2.2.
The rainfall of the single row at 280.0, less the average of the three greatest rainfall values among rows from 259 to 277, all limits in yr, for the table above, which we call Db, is -4.3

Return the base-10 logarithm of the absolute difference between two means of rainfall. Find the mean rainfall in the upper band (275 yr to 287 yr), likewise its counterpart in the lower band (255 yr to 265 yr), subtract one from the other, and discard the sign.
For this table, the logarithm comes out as 0.63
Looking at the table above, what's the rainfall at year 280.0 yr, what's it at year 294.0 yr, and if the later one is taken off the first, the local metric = -4.27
